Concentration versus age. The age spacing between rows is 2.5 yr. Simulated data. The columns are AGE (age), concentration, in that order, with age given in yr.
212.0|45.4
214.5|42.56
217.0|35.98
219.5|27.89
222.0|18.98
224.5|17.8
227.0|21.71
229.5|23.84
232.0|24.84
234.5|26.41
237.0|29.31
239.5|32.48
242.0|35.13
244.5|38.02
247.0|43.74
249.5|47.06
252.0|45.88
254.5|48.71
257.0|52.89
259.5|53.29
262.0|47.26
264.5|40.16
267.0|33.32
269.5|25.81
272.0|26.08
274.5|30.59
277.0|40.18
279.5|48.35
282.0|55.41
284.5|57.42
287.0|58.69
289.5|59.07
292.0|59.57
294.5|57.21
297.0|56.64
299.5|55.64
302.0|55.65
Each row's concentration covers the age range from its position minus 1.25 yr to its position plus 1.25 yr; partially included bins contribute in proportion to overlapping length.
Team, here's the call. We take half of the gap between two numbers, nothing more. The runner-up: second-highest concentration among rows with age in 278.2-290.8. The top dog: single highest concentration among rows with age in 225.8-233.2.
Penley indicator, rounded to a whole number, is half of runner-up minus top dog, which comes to 17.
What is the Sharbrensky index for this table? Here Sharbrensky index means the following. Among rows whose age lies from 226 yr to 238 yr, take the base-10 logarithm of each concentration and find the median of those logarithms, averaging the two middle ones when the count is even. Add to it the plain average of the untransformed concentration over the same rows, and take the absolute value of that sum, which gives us 27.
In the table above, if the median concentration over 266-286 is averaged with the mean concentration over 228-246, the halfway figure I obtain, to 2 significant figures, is 33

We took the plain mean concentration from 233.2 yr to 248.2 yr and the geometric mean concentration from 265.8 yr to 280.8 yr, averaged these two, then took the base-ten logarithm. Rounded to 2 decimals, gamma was 1.53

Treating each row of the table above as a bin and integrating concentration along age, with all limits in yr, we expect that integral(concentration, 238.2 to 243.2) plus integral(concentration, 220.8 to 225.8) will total 261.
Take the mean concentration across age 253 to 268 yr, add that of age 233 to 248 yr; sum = 80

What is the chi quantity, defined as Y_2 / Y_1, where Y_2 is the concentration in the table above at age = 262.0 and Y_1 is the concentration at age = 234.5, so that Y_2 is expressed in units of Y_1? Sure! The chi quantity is 1.8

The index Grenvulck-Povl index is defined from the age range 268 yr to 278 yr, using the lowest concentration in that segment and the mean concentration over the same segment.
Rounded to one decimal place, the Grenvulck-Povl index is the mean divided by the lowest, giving 1.2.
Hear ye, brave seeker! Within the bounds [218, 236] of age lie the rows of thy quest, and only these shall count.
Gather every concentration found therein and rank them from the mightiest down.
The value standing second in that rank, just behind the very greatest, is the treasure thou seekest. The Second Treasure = 26.41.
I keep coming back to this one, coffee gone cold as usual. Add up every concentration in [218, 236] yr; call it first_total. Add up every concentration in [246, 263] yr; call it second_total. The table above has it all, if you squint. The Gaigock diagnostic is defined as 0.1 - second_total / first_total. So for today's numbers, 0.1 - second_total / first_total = -2.00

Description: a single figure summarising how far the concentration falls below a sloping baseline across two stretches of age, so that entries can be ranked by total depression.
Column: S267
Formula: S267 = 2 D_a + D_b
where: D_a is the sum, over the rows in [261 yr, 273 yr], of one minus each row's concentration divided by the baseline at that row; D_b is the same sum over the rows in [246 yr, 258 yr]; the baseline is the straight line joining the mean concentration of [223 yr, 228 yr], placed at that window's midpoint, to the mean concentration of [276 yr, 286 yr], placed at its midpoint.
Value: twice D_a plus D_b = -0.1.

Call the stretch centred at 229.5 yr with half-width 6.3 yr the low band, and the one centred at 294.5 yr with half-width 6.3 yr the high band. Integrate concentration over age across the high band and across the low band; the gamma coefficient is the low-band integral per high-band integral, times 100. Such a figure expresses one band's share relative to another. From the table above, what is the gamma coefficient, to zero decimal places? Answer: 40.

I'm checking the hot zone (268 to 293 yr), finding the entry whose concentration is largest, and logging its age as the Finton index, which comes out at 292.0 yr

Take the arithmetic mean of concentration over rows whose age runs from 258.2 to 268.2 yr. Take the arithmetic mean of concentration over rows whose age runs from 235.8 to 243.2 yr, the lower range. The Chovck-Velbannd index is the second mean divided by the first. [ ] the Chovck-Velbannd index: 0.74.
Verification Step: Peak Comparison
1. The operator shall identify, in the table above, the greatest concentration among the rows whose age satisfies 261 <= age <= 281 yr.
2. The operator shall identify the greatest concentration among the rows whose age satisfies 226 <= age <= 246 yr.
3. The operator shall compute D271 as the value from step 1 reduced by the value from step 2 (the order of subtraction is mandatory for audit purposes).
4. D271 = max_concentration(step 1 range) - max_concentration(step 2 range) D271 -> 10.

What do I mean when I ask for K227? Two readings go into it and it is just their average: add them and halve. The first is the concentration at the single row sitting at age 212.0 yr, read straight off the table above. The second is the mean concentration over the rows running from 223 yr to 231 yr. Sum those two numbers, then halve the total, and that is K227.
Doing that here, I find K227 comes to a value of 33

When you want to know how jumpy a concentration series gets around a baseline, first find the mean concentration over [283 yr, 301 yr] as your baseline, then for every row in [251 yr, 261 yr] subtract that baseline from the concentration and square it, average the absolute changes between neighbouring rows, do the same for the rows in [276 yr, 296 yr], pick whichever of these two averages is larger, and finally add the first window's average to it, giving 85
